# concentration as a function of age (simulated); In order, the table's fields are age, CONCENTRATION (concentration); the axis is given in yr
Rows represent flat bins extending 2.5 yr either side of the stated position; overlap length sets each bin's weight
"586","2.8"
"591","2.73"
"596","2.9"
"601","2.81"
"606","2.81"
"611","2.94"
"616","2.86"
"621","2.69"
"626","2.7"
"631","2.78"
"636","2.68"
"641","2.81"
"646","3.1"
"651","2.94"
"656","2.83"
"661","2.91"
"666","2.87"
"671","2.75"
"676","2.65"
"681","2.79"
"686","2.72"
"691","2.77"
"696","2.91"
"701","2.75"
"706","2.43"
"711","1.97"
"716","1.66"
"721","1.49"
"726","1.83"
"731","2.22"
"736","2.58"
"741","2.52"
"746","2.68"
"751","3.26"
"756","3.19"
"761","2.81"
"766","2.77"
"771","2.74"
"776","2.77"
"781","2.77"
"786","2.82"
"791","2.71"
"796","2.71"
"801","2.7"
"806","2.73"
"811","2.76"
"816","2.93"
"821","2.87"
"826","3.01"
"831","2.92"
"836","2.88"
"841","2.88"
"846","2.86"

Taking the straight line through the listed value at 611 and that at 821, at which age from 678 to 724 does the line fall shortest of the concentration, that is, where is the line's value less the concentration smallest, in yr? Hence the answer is 696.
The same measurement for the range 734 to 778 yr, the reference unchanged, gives 751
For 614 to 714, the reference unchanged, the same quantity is 646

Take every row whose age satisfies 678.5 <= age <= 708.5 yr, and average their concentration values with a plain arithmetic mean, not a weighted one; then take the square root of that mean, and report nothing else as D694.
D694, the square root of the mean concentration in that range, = 1.652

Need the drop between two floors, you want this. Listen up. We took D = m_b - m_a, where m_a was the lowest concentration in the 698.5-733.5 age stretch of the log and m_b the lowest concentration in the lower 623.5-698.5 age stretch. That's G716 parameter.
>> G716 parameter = 1.16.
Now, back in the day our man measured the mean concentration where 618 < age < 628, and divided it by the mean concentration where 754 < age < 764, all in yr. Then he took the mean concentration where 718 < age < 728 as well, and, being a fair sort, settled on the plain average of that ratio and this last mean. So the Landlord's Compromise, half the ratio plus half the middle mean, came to 1.28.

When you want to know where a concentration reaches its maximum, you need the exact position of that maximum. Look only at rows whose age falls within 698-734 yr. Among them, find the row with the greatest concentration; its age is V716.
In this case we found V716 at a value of 701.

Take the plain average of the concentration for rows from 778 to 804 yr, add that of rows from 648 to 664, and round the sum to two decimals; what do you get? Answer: 5.64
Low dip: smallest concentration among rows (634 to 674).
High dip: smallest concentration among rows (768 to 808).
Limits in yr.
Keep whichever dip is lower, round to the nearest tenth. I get 2.7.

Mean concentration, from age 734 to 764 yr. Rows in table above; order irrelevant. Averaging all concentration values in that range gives 2.84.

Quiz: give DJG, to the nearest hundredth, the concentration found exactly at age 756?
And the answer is 3.19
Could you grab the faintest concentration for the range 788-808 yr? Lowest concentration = 2.7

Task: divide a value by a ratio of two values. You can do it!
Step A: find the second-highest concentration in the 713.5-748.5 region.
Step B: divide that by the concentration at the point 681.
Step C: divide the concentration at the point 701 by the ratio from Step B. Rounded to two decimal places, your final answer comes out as 2.97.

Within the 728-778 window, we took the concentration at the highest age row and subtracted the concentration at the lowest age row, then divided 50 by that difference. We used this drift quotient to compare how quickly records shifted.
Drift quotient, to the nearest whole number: 91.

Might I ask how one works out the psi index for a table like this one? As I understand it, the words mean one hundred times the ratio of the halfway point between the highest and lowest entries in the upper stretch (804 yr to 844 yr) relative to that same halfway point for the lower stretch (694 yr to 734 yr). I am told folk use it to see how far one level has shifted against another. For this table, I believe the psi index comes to 130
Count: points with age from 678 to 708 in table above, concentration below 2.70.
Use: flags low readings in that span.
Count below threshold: 1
